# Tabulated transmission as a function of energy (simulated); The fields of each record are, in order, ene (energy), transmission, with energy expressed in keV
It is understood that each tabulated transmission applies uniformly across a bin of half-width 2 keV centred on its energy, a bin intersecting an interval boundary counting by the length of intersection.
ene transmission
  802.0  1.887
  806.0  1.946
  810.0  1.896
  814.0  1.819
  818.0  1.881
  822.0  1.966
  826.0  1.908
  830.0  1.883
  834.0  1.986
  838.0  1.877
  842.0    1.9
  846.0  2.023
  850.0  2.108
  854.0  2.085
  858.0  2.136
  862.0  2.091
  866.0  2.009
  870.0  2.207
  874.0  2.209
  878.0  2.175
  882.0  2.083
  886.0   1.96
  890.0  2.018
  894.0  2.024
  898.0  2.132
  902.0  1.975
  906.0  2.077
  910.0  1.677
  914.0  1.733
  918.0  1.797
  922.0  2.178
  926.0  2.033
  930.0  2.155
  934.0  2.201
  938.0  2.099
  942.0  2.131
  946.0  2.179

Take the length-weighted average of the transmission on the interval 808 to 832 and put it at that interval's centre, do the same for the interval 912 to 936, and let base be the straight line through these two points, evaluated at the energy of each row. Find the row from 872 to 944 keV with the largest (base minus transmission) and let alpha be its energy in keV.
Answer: 910.0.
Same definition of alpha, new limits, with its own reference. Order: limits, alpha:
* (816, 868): 838.0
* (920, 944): 926.0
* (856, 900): 886.0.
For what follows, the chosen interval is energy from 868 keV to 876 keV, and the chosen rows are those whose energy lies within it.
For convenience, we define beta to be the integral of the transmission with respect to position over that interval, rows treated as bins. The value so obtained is 17.7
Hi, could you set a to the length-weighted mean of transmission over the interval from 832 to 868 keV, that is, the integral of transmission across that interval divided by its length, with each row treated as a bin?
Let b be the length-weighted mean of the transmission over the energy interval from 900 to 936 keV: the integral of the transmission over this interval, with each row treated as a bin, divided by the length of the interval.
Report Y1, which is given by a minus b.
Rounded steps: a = 2.02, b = 1.98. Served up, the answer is 0.04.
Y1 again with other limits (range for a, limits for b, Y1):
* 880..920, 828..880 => -0.11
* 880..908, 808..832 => 0.15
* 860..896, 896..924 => 0.15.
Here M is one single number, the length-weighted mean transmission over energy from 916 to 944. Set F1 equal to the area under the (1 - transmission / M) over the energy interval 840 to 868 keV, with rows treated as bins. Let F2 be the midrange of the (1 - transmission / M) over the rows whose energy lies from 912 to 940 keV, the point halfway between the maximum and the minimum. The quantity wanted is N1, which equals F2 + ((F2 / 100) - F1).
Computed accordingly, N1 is -0.4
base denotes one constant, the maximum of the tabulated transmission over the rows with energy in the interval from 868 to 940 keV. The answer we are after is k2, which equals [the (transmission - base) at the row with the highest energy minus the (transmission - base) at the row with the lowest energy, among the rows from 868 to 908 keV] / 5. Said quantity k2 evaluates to -0.03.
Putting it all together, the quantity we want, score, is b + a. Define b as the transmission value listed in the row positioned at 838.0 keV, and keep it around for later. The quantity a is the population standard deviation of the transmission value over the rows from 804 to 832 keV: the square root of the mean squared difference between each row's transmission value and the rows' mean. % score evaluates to 1.92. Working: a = 0.044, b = 1.877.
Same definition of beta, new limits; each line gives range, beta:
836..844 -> 15.1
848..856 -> 16.8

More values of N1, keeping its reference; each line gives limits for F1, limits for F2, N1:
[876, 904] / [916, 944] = -0.4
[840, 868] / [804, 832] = -0.4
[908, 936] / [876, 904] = -1.6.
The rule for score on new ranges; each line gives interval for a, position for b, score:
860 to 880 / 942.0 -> 2.21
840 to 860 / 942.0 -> 2.21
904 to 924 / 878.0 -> 2.37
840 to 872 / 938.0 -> 2.19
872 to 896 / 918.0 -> 1.89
